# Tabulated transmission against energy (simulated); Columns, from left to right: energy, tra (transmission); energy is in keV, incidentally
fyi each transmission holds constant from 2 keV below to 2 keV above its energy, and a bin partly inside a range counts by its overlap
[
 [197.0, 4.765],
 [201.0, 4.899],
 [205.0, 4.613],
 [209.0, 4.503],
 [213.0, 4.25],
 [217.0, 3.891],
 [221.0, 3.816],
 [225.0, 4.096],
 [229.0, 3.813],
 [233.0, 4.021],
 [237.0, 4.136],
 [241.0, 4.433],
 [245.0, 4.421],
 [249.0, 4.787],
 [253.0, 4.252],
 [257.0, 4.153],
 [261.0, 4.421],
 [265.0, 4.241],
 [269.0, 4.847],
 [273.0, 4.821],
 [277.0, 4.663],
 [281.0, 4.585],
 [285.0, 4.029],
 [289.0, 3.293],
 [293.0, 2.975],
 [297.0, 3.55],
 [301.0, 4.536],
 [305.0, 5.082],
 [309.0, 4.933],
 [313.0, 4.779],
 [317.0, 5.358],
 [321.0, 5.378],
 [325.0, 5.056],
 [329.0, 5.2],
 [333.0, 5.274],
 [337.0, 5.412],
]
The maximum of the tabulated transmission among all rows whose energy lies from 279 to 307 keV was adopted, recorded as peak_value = 5.082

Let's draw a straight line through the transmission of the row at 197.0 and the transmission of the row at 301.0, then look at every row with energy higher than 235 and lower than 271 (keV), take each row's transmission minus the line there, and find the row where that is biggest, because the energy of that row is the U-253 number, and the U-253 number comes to 269.0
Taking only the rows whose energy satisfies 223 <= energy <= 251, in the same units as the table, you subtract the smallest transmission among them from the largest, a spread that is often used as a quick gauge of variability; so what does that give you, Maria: 0.97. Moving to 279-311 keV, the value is 2.11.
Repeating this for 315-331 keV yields 0.32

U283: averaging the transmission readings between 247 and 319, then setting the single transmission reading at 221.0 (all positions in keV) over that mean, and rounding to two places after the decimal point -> 0.87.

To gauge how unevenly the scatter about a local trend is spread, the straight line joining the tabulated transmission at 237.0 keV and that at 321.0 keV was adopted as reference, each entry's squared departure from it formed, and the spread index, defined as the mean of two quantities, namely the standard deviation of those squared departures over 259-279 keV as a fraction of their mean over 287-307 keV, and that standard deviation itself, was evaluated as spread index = 0.03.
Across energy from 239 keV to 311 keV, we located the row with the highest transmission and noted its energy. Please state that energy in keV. 305.0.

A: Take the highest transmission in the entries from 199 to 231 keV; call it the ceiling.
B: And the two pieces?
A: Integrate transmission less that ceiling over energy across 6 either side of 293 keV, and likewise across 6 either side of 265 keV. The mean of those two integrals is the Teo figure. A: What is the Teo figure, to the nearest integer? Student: -12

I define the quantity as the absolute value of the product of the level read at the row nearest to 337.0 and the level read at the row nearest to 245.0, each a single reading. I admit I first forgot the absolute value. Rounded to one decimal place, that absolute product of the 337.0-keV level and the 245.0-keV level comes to 23.9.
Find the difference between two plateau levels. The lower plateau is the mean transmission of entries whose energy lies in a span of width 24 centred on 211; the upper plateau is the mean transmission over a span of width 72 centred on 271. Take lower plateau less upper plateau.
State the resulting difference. 0.038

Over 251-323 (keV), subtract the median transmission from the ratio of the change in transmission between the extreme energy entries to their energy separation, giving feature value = -4.5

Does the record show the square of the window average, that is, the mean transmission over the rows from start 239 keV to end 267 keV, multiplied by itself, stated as 19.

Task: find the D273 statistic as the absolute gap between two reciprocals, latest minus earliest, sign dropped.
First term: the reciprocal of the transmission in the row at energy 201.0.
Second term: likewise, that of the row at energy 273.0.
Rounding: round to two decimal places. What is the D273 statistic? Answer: 0.00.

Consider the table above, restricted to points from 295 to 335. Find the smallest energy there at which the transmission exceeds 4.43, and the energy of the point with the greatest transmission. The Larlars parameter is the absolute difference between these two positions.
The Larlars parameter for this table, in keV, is 20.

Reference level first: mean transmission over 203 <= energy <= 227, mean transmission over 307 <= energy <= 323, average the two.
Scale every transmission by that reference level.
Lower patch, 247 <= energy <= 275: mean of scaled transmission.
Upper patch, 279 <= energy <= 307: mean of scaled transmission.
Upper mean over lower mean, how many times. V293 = 0.89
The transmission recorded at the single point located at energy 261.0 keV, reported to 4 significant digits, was 4.421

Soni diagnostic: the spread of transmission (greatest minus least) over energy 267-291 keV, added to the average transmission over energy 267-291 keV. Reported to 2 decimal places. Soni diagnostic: 5.93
